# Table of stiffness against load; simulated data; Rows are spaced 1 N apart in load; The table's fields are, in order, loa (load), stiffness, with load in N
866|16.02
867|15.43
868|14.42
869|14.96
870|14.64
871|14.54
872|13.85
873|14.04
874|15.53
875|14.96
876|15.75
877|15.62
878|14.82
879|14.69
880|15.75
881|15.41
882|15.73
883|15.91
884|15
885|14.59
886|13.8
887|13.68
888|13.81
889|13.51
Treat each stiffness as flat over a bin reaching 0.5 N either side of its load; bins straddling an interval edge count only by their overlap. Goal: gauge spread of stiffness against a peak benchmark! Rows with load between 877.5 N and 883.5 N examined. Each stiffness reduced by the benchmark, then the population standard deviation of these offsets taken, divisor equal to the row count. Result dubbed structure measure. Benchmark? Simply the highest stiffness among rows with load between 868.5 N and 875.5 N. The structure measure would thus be 0.47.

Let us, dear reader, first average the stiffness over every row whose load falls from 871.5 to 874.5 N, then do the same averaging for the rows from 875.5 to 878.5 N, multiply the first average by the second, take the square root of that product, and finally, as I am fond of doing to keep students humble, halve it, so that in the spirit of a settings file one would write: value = 7.46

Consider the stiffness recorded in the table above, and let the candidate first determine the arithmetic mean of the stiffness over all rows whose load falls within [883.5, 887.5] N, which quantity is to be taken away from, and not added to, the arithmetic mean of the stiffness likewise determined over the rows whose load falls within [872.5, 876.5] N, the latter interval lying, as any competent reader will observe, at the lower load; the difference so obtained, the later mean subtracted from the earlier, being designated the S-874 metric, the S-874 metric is 0.8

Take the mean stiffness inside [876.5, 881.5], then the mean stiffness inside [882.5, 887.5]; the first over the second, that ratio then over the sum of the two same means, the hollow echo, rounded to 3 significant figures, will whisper 0.0350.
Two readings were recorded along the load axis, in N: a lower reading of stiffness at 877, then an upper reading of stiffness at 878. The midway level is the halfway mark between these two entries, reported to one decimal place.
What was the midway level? 15.2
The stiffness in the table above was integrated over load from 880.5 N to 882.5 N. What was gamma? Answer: 31.1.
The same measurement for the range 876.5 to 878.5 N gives 30.4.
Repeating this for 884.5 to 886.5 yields 28.4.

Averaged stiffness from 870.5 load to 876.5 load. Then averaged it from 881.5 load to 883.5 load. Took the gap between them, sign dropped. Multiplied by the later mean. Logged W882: 16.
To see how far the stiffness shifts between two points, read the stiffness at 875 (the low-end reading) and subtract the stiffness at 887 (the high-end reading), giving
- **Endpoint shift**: 1.3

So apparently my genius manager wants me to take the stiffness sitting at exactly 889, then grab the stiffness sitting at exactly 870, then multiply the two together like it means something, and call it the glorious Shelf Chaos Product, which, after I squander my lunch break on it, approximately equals 198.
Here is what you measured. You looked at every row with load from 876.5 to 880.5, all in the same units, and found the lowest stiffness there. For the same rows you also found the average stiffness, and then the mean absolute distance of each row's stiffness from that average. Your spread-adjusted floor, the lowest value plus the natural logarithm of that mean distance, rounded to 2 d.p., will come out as 13.92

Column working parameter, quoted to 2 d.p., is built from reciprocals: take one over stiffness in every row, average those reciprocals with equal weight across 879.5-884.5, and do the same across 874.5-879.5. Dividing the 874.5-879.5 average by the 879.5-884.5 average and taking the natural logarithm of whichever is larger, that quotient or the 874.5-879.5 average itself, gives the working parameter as 0.03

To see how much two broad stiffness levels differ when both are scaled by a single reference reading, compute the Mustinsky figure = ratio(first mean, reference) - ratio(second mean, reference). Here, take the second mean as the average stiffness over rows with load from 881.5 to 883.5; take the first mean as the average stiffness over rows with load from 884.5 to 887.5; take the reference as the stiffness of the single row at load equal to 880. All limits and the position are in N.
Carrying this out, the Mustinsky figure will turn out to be -0.11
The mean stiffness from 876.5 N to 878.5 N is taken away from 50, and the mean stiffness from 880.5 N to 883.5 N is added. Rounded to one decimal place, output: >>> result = 50.5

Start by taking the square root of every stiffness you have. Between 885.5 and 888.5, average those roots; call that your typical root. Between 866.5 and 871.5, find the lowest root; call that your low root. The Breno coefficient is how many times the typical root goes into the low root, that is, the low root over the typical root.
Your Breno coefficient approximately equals 1.02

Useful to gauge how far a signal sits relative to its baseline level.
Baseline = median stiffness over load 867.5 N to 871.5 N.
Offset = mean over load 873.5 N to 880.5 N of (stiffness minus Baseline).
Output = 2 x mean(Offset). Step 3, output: 1.4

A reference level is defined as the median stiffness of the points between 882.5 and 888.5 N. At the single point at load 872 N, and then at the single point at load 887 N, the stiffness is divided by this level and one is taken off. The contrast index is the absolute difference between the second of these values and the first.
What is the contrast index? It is 0.012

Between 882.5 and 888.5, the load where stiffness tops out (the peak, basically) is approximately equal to 883 N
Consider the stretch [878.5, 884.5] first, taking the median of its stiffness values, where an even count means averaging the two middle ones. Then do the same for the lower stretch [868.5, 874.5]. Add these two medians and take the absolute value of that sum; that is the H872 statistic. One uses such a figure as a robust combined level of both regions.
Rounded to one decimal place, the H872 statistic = 30.2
